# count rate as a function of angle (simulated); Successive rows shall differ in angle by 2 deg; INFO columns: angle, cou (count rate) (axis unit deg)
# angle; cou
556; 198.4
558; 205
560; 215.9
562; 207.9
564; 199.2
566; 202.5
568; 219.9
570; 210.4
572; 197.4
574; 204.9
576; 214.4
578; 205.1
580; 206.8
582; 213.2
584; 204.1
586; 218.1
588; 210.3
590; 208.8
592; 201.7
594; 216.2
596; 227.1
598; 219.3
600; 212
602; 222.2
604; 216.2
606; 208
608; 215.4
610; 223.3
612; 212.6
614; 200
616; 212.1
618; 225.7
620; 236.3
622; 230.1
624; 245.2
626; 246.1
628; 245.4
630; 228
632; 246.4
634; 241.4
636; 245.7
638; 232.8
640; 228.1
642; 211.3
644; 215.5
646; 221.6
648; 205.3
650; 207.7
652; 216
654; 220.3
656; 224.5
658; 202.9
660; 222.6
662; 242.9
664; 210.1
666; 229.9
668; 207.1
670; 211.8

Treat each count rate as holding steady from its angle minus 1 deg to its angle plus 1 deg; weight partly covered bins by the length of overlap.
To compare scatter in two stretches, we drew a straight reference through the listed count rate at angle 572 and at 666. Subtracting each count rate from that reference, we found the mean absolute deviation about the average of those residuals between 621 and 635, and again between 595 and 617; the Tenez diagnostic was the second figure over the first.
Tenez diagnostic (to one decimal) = 1.1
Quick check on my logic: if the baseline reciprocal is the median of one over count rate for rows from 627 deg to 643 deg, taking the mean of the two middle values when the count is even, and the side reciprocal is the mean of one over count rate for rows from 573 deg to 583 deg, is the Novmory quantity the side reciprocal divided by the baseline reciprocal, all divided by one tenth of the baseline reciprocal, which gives 2691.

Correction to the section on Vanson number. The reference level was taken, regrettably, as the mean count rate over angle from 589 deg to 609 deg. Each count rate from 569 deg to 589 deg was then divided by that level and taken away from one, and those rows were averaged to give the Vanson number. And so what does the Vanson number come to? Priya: 0.03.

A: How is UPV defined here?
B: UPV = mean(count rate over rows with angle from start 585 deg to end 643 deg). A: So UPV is 224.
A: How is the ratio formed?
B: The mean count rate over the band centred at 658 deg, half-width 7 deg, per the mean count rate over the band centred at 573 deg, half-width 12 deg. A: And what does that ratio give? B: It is 1.06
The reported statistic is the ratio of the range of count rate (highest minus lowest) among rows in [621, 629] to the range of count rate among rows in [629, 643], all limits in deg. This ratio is 0.5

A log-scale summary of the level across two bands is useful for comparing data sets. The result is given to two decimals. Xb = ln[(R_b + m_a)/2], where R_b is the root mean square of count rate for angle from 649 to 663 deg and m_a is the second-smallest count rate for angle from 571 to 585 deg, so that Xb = 5.36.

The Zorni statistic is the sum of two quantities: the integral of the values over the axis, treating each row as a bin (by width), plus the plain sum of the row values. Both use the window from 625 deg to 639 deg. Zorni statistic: 5057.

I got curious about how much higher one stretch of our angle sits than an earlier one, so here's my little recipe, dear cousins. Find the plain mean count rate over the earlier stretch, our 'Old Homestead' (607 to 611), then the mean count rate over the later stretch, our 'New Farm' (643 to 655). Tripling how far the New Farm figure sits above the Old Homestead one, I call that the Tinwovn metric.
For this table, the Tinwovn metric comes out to -15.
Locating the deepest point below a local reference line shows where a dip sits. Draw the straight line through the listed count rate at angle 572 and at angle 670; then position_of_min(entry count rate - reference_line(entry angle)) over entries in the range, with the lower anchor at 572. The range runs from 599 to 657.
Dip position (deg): 614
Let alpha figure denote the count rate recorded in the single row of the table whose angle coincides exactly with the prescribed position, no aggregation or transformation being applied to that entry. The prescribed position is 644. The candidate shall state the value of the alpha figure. 215.5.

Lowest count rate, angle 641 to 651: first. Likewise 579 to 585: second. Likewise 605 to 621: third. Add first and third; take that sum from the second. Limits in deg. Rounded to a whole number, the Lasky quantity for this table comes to -201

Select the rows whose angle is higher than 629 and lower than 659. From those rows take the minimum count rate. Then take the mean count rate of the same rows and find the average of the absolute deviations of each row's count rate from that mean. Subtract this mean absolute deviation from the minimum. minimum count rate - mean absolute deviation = 192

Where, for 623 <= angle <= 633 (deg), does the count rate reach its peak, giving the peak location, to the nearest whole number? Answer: 632 deg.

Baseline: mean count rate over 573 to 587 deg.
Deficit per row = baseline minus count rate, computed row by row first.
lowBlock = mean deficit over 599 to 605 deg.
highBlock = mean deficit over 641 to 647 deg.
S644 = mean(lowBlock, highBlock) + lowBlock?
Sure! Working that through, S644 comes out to -14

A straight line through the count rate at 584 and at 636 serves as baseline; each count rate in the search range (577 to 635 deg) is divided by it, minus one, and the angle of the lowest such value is 614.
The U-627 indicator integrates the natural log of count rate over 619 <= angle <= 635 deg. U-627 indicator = 88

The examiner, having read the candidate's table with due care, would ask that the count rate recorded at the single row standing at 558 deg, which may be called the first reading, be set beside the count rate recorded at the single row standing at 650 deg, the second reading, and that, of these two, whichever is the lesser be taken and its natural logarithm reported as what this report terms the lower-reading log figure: 5.32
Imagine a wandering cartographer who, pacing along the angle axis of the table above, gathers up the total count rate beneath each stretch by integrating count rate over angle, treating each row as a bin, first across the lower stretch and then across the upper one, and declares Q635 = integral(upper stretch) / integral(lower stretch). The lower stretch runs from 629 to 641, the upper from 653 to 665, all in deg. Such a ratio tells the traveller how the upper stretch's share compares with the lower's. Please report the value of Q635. 0.93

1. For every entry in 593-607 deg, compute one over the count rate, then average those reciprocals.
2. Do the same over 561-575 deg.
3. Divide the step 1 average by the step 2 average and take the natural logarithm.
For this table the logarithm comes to -0.05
